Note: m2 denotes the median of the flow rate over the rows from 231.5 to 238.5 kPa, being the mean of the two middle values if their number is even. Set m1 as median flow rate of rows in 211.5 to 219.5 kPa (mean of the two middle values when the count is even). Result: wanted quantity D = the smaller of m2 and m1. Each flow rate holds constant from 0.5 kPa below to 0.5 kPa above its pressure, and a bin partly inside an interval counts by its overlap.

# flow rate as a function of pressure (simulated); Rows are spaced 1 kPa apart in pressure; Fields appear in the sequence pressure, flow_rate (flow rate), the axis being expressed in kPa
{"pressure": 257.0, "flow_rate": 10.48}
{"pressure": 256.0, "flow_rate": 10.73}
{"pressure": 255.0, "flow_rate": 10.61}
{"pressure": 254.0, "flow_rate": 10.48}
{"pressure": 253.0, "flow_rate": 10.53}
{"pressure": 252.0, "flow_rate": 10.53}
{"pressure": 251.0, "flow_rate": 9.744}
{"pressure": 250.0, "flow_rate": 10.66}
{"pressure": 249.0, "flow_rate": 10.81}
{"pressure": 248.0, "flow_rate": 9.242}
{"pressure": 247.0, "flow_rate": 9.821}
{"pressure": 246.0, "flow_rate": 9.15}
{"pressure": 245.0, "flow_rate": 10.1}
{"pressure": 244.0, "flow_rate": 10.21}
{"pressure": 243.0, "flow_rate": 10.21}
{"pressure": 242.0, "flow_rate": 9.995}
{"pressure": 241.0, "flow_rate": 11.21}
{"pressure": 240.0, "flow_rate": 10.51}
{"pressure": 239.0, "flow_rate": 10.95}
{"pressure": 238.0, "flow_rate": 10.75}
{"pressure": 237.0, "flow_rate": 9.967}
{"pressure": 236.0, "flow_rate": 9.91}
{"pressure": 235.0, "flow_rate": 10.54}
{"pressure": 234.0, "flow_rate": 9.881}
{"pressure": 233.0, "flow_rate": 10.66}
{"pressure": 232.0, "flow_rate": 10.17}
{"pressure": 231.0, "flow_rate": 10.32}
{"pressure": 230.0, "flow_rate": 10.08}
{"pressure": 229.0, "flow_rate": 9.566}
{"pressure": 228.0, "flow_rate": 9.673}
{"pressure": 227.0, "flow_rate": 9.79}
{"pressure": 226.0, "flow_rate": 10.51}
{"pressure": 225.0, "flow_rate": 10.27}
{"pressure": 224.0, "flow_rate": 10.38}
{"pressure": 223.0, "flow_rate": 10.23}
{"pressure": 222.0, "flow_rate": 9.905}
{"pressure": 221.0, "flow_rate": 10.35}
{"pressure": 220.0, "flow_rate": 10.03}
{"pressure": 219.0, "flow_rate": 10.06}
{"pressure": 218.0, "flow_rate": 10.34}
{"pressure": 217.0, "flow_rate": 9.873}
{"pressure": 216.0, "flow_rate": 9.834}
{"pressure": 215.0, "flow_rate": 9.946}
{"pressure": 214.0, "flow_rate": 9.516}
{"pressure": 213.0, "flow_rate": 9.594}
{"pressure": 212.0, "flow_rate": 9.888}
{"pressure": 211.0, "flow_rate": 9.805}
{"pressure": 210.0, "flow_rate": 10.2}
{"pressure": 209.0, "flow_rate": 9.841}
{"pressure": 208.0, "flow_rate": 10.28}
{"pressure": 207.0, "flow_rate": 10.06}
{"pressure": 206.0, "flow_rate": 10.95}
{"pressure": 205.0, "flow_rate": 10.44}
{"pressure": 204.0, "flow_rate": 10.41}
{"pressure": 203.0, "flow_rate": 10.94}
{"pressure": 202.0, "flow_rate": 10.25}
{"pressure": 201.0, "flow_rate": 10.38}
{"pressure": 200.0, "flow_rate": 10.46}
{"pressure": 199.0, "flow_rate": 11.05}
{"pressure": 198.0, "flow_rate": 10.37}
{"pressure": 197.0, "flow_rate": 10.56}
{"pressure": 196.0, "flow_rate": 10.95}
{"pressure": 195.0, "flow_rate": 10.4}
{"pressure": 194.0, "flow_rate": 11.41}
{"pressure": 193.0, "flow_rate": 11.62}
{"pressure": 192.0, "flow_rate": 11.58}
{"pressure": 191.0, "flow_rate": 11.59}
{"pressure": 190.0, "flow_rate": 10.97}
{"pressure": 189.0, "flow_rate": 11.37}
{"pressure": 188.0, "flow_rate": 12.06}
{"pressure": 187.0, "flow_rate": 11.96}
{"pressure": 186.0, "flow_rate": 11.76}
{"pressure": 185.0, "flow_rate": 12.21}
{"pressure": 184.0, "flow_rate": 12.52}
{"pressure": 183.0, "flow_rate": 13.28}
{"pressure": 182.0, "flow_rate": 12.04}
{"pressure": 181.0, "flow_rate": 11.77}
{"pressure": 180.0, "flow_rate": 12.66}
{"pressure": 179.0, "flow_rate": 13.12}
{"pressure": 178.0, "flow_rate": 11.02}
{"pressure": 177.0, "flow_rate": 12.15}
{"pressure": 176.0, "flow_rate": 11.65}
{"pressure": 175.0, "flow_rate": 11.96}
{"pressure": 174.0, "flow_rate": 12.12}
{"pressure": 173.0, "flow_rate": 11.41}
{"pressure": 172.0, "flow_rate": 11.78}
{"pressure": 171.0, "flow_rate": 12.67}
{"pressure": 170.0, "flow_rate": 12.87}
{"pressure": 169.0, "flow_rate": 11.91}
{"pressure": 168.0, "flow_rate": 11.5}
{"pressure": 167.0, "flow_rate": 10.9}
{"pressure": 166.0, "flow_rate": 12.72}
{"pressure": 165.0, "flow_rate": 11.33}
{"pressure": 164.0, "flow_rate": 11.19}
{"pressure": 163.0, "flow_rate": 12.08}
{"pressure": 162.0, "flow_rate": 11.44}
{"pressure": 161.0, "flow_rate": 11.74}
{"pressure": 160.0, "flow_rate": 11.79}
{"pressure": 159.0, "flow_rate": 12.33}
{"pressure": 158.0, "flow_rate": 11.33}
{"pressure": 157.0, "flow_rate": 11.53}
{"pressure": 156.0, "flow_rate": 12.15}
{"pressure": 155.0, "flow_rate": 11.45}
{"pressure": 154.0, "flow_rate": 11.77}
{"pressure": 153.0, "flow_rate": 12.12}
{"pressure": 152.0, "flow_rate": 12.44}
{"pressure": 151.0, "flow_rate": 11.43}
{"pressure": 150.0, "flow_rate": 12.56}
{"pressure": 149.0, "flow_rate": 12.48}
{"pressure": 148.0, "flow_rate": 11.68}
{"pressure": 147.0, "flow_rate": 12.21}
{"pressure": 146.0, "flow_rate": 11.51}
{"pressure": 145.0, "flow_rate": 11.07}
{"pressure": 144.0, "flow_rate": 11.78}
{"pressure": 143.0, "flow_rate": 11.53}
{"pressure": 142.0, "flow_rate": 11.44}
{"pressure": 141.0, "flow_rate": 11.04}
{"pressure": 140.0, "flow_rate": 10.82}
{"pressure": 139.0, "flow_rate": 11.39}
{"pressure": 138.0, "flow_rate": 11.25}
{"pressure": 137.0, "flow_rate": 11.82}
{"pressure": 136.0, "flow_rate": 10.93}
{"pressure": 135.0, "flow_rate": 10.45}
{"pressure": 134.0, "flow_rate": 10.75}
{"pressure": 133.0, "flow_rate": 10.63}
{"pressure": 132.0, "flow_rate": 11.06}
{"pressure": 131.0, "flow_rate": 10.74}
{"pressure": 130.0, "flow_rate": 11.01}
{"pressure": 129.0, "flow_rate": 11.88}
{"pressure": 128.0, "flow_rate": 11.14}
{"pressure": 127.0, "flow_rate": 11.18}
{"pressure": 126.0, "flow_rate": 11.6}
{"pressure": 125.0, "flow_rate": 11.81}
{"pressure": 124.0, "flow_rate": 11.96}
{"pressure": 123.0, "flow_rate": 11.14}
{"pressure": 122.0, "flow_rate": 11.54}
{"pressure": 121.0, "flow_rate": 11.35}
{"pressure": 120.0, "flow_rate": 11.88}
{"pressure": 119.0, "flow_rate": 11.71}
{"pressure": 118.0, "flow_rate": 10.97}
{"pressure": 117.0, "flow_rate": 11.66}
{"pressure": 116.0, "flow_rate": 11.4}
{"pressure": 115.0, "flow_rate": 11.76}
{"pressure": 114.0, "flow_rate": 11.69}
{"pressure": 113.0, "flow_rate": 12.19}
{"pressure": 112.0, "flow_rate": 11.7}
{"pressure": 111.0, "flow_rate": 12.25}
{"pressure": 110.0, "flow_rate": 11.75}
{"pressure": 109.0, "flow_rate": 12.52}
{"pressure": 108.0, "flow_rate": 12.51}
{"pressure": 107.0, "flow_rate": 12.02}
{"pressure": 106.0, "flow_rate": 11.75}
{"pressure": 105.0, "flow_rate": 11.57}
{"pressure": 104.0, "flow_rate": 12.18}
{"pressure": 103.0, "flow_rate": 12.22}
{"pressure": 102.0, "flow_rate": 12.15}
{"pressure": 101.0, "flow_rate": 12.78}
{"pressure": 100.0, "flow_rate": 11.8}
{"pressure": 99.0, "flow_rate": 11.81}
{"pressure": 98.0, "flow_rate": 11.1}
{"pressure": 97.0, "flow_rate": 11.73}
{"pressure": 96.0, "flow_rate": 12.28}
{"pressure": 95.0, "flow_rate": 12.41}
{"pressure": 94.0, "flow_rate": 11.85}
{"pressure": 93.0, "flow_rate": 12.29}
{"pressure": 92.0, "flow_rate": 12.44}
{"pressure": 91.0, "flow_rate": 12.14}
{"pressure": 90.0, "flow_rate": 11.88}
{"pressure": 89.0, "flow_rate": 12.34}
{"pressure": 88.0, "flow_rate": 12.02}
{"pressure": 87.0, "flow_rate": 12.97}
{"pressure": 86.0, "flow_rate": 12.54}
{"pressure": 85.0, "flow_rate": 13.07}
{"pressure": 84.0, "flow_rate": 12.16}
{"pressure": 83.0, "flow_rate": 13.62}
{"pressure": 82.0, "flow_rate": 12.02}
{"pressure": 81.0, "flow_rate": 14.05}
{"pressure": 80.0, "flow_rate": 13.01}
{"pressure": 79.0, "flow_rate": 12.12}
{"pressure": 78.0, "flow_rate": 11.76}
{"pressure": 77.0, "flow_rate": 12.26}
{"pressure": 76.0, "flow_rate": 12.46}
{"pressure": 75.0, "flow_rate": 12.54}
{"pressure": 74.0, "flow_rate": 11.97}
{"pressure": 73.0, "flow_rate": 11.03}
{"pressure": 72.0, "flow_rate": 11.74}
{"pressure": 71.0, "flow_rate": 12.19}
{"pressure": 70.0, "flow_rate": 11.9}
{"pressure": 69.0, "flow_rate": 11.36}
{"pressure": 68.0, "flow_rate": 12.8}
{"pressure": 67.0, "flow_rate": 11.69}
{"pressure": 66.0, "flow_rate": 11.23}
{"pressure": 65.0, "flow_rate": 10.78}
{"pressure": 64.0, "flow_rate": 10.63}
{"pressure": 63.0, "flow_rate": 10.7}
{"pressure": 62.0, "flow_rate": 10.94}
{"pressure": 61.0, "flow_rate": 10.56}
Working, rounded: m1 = 9.9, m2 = 10.2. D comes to 9.9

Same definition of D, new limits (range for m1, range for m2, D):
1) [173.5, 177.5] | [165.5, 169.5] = 11.7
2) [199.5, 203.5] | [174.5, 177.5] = 10.4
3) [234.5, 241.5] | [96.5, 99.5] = 10.5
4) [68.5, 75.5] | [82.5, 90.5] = 11.9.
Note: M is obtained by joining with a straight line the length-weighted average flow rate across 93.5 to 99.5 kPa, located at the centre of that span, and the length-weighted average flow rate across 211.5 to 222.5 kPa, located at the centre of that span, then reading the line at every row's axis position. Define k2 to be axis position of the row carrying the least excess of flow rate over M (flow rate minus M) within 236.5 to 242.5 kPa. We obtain 237.0 kPa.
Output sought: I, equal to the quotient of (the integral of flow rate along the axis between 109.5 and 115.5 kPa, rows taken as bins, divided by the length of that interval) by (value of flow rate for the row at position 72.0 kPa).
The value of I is 1.01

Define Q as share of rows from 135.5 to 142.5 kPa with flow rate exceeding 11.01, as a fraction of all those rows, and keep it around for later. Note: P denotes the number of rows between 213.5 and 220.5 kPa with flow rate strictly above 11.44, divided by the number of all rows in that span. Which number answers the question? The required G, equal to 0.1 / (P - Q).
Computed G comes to -0.14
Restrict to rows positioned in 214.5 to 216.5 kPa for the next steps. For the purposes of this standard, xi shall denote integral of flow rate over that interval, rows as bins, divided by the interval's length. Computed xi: 9.9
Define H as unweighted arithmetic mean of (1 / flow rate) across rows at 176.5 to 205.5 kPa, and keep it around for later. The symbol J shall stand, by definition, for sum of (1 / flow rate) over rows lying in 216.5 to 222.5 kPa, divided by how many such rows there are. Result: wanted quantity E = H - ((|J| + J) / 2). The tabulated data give -0.011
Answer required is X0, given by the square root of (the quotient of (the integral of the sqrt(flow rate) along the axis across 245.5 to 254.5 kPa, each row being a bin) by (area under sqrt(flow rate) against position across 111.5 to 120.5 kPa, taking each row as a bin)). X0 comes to 0.965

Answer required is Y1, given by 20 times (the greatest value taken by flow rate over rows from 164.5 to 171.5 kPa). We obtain 257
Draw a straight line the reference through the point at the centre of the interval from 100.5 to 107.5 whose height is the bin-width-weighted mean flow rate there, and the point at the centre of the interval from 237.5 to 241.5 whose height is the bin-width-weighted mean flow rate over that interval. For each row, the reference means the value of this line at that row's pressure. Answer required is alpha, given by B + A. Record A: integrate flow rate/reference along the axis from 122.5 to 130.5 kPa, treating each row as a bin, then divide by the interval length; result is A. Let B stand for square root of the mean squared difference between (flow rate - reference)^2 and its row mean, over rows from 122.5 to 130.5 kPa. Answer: 1.3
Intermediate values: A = 0.96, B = 0.3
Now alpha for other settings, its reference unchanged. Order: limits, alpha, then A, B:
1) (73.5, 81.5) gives 2.0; 1.01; 1.0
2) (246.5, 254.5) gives 1.7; 0.95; 0.8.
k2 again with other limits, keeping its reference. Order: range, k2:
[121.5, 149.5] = 135.0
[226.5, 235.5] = 229.0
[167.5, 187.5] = 178.0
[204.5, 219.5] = 214.0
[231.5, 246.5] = 246.0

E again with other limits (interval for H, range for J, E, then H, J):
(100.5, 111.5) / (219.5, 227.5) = -0.016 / 0.082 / 0.098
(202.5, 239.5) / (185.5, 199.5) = 0.010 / 0.099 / 0.089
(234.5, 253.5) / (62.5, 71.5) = 0.010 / 0.098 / 0.087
